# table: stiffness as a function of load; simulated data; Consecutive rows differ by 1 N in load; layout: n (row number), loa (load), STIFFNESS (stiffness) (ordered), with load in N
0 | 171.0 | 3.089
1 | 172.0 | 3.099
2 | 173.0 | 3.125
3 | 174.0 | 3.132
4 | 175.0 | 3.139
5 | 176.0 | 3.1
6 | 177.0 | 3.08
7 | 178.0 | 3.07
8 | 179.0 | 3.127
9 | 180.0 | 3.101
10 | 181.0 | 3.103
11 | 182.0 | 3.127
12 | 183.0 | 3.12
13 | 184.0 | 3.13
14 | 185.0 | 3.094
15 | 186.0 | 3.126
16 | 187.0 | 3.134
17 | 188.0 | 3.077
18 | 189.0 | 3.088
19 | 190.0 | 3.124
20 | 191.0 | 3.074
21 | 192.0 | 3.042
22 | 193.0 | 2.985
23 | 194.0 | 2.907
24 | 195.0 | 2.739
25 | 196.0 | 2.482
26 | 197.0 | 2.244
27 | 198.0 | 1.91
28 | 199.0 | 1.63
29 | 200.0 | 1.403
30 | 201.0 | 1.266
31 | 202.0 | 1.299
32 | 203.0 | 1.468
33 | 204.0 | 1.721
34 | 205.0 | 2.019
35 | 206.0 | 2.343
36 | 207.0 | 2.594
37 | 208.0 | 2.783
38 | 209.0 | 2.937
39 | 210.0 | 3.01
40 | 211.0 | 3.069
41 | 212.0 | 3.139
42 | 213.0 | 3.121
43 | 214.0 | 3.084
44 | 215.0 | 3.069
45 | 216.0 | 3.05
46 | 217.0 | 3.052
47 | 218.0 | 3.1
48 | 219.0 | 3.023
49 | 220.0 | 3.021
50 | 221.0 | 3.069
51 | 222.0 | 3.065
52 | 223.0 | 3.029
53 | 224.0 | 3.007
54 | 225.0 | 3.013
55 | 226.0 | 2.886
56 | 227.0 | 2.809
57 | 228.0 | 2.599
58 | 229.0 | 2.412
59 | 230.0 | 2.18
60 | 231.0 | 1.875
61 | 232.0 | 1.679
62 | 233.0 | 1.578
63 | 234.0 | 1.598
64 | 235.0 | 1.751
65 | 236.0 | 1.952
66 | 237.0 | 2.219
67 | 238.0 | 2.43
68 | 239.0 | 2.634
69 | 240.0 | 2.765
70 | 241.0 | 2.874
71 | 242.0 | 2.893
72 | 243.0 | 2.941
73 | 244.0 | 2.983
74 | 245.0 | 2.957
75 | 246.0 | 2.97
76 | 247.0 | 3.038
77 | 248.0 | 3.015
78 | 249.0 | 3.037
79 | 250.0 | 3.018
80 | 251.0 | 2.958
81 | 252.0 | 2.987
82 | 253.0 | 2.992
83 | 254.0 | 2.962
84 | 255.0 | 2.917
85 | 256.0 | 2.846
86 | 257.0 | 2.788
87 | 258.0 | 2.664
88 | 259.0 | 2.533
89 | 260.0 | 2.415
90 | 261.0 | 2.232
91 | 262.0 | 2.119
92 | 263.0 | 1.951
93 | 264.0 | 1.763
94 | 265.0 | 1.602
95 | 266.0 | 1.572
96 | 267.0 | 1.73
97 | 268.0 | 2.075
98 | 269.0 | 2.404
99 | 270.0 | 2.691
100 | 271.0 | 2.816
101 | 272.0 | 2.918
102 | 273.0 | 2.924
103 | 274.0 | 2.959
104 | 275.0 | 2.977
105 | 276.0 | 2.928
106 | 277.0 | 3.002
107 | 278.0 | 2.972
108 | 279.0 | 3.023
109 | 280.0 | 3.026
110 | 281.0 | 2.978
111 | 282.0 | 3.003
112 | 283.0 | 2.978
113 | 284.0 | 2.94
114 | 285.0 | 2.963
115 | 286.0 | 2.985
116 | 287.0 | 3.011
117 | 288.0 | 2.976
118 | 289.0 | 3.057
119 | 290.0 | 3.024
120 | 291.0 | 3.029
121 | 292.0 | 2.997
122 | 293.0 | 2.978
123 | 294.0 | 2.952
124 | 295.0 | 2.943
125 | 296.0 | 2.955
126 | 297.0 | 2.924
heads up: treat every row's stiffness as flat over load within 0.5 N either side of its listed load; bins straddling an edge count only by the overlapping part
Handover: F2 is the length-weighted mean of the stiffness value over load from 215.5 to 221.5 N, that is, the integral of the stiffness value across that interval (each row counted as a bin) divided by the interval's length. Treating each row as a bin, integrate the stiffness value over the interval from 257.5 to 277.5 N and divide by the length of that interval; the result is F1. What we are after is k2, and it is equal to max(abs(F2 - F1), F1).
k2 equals 2.4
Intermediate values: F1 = 2.4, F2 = 3.1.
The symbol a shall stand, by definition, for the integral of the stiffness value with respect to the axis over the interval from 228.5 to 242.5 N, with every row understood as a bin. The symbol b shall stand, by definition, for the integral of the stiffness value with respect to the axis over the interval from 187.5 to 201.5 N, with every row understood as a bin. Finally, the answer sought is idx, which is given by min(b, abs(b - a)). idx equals 4.1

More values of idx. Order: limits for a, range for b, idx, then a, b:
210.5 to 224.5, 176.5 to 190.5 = 0.6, 42.9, 44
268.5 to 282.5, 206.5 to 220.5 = 1.4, 40.6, 42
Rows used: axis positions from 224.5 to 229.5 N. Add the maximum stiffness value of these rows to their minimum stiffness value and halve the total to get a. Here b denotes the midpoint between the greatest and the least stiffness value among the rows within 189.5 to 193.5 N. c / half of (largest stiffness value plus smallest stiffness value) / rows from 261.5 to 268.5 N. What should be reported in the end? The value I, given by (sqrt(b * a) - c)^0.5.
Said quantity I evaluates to 1.02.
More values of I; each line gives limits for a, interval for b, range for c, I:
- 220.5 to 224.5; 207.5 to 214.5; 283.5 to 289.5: 0.03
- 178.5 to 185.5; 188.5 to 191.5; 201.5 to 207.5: 1.08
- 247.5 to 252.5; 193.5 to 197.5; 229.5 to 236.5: 0.95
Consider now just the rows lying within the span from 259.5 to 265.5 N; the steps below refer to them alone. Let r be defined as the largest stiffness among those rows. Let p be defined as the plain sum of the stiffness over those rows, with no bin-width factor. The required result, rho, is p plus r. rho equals 14.5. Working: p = 12.1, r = 2.415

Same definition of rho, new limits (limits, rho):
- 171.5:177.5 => 21.8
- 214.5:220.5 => 21.4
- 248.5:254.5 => 21.0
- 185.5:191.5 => 21.8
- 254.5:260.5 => 19.1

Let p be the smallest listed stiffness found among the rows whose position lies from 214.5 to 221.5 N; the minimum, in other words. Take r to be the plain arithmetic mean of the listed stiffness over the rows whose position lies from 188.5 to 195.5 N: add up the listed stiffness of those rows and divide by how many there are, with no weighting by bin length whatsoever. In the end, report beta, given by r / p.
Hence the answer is 0.99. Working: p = 3.021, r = 2.99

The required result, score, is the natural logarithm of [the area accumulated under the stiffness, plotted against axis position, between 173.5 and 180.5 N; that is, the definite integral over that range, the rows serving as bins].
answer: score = 3.08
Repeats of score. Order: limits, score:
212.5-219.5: 3.07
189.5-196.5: 3.01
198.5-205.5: 2.38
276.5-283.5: 3.04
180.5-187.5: 3.08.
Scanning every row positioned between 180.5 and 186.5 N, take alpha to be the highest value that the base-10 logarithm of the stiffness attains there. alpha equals 0.496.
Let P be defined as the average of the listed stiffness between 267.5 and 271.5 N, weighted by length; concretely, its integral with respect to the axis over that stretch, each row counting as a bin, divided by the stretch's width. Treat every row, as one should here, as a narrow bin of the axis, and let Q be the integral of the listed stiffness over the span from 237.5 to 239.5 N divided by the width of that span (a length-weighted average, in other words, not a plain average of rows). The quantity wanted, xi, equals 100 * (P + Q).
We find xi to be 503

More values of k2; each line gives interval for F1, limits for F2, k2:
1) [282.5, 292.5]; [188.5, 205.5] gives 3.0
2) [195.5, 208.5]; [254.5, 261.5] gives 1.9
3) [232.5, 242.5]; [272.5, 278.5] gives 2.3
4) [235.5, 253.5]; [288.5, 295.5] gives 2.8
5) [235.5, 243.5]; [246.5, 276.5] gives 2.6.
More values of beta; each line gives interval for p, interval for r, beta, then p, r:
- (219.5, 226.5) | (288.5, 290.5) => 1.05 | 2.886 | 3.04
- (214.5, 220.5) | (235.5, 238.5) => 0.73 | 3.021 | 2.20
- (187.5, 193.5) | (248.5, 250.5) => 1.01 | 2.985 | 3.03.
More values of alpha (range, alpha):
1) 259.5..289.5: 0.485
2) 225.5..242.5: 0.461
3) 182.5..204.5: 0.496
